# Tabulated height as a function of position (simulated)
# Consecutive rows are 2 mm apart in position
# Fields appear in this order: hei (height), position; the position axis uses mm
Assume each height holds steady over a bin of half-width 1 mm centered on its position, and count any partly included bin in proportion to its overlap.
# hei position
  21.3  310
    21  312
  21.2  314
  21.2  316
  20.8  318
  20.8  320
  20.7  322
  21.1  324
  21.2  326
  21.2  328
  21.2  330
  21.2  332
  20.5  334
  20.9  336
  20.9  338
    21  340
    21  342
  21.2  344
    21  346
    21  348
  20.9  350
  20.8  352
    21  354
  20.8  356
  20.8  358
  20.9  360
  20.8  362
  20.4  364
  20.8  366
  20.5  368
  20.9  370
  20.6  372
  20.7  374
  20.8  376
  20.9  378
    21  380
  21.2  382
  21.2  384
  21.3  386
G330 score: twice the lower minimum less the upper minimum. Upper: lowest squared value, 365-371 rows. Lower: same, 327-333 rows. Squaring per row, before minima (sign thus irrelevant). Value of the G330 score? 479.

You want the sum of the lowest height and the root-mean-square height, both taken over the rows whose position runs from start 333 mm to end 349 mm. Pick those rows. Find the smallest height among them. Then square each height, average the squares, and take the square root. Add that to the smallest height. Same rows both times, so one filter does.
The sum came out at 41.4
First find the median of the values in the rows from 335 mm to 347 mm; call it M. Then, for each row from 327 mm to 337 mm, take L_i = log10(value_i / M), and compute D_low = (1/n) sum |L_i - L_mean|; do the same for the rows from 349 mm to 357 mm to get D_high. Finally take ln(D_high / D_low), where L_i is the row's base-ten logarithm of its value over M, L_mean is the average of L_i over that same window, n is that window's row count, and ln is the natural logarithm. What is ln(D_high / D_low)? -1.2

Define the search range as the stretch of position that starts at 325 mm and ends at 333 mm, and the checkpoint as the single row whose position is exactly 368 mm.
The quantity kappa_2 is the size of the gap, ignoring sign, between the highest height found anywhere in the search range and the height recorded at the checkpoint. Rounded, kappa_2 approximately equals 0.70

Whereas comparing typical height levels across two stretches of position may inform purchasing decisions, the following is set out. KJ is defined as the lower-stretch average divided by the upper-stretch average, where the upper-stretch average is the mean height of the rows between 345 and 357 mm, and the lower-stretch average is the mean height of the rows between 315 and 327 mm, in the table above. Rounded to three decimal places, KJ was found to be 1.002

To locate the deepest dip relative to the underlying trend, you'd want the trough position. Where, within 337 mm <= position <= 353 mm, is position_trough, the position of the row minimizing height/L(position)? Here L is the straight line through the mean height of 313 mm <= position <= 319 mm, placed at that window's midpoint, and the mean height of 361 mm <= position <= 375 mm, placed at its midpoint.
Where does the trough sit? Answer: 338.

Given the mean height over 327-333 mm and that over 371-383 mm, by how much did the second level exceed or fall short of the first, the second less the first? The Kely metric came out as -0.333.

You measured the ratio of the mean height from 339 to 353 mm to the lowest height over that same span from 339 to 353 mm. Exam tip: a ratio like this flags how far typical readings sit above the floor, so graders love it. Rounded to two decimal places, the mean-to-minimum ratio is 1.01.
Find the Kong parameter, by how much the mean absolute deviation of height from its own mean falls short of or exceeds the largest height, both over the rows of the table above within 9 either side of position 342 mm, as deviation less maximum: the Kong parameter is -21.1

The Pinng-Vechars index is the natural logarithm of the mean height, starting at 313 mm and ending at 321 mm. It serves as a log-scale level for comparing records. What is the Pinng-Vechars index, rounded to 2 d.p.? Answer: 3.04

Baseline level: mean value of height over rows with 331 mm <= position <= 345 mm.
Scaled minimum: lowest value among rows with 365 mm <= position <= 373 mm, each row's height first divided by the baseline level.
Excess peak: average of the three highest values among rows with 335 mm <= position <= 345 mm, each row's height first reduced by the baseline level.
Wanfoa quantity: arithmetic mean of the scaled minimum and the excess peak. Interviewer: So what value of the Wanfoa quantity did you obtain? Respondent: 0.544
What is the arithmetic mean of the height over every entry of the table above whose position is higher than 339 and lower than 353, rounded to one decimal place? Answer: 21.0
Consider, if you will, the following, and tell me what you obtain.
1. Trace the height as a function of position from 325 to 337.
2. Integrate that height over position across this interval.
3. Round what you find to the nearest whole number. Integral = 252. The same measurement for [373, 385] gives 252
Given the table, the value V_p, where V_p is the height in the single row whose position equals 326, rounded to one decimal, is 21.2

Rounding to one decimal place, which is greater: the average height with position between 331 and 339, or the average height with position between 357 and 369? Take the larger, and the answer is 20.9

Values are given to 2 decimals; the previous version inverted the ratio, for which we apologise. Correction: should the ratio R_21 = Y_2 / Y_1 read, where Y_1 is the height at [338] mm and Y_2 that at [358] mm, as 1.00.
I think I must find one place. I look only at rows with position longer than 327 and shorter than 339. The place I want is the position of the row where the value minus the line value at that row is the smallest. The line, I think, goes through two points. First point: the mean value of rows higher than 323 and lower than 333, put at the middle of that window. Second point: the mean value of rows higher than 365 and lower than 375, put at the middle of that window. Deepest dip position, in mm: 334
